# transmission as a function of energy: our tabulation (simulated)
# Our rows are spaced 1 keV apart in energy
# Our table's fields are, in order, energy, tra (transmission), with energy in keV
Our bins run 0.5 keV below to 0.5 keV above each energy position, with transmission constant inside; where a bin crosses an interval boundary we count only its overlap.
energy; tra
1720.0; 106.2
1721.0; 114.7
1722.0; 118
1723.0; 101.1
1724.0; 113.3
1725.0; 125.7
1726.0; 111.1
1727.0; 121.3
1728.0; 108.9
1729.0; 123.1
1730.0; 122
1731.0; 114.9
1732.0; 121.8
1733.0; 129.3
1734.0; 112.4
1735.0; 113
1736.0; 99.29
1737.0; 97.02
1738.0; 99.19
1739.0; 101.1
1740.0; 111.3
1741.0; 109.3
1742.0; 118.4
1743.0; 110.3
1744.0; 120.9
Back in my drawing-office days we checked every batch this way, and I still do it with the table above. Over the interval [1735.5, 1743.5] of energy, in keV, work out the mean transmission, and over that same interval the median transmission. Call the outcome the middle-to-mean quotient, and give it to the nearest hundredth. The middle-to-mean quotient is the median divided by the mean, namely 0.99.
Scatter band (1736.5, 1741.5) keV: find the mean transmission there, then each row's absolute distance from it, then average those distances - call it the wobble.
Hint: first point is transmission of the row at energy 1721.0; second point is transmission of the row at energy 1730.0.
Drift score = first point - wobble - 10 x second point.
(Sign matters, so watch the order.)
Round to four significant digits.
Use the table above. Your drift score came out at -1111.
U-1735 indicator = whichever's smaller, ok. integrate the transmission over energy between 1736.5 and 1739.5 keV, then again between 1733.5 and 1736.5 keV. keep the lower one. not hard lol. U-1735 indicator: 297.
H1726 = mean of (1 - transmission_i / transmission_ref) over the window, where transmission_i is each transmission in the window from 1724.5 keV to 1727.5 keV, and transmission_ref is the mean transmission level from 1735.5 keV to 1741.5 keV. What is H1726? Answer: -0.16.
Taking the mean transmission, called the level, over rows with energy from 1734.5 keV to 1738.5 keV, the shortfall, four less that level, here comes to -98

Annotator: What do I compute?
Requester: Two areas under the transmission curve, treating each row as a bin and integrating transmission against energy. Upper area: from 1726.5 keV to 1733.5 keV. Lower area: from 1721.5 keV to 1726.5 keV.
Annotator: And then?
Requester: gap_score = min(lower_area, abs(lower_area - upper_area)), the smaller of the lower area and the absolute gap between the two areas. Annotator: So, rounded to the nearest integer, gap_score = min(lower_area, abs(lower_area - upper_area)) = 272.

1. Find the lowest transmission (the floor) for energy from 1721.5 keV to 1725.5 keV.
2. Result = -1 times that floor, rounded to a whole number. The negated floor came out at -101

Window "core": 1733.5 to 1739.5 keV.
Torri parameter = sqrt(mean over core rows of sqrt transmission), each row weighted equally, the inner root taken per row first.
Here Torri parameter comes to 3.19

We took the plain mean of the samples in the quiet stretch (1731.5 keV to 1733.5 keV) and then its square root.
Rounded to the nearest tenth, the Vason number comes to 11.2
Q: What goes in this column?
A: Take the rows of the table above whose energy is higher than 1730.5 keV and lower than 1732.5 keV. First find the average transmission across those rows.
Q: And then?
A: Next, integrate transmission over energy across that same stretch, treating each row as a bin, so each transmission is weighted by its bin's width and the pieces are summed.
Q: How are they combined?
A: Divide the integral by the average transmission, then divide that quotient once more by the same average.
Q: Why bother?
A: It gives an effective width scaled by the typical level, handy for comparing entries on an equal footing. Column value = 0.0169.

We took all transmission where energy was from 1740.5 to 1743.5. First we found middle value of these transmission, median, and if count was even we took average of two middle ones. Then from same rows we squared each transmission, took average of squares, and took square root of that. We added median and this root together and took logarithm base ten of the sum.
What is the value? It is 2.35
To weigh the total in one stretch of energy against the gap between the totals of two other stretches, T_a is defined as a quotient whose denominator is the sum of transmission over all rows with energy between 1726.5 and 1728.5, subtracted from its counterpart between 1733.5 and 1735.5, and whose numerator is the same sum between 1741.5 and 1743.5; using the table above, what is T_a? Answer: -48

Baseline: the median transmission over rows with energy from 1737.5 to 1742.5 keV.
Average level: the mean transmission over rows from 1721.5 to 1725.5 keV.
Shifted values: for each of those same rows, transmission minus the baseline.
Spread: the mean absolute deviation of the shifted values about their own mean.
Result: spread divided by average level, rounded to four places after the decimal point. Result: 0.0640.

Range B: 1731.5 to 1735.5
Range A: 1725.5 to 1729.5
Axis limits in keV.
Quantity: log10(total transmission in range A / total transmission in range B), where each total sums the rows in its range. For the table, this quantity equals -0.01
